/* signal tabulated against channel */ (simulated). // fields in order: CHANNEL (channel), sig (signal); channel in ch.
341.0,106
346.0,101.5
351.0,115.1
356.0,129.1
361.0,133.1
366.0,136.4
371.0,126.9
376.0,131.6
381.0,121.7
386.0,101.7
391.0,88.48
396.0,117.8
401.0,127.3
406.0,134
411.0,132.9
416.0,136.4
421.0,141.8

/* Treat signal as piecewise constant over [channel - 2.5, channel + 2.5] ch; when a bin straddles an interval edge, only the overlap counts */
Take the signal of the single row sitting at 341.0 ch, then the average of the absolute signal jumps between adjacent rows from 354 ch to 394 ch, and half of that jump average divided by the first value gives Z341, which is 0.044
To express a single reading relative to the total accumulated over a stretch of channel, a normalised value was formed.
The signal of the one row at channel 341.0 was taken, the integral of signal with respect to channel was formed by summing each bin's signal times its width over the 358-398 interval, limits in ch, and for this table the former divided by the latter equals 0.0221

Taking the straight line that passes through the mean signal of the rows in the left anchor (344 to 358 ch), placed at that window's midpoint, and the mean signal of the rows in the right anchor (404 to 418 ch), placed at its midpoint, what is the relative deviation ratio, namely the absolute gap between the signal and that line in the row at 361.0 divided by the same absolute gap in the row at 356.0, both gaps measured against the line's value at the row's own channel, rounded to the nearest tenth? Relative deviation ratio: 1.2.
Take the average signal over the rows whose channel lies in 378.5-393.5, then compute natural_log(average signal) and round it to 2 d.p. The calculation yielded 4.64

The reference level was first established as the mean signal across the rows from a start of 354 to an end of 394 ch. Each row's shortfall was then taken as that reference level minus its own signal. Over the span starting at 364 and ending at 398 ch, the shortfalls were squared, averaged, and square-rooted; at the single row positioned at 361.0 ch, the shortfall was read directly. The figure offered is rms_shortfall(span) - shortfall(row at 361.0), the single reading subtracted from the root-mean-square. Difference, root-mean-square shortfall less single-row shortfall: 28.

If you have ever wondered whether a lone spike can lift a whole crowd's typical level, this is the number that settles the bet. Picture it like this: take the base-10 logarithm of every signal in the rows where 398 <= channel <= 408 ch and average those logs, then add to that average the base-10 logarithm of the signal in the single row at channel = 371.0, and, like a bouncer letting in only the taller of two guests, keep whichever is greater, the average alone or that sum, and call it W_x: 4.22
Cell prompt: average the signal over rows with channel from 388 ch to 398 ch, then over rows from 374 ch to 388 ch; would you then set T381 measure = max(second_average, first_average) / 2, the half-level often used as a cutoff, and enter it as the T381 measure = 59.2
